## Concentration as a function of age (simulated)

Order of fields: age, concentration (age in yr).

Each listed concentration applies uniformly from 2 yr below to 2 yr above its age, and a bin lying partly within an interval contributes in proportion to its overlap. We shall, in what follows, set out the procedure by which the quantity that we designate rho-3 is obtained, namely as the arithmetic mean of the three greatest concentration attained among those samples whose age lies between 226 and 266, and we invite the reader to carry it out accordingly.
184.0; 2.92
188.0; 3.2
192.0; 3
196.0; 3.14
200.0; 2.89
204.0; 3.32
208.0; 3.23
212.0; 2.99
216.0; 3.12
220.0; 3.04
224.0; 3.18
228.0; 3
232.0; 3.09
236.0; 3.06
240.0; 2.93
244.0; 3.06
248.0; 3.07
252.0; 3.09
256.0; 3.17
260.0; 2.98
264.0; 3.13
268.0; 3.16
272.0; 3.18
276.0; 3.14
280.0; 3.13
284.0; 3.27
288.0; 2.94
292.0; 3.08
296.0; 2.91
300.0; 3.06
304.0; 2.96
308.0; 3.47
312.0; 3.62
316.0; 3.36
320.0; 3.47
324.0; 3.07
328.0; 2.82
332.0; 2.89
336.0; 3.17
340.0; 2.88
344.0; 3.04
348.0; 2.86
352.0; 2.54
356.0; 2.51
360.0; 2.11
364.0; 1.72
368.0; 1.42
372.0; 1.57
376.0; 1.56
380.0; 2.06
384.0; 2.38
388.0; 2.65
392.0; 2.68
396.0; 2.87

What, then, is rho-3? 3.13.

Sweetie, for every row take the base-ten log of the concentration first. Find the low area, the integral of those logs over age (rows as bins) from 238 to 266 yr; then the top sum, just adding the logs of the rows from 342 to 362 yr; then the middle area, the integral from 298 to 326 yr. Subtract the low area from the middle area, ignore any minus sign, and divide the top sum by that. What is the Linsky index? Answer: 2.5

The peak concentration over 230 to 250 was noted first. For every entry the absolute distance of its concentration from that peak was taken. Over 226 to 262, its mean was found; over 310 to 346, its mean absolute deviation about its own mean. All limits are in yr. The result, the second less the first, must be 0.07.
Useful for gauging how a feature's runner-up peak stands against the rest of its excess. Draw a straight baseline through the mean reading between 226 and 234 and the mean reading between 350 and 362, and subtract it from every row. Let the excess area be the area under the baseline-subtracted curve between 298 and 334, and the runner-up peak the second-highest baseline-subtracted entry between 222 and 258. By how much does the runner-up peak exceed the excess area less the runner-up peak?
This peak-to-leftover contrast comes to -21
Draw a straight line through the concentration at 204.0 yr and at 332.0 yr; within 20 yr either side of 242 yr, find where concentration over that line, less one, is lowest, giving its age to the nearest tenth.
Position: 240.0 yr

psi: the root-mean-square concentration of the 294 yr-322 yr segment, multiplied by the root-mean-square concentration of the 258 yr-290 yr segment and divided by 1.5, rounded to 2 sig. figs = 6.8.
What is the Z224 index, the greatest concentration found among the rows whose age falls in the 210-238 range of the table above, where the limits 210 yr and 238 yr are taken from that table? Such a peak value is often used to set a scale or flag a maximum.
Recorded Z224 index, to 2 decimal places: 3.18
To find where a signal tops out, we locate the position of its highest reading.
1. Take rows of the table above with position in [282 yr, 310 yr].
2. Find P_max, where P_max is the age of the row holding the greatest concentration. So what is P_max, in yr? 308.0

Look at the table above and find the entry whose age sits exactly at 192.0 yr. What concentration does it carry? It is 3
